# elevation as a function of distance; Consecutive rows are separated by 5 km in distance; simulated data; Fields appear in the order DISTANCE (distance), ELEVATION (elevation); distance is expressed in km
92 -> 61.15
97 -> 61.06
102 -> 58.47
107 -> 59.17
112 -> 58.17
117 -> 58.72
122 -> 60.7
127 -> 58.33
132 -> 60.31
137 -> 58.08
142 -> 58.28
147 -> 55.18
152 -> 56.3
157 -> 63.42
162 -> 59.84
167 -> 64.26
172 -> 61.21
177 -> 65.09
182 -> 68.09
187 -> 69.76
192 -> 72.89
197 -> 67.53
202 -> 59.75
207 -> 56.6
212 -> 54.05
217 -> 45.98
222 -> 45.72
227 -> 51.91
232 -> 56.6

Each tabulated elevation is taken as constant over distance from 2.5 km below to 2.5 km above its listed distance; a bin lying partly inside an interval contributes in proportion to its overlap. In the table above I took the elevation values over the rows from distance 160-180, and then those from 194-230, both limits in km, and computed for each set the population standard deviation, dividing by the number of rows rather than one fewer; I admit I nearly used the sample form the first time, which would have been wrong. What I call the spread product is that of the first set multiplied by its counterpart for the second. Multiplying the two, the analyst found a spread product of 15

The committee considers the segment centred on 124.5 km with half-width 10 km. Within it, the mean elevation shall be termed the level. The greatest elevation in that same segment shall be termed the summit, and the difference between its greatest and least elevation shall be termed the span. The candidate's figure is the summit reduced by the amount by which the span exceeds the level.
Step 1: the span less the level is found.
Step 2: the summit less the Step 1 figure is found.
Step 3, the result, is 118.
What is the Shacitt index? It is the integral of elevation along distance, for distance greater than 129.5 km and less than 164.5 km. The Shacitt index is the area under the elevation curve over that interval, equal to 2057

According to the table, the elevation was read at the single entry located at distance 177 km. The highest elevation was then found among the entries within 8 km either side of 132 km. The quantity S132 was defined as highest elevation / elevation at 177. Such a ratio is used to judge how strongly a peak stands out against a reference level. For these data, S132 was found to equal 0.93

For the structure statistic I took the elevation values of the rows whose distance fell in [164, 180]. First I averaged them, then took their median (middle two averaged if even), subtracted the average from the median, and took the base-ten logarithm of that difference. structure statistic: -0.1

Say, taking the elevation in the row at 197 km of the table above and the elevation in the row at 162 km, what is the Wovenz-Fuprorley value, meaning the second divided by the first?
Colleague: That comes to 0.89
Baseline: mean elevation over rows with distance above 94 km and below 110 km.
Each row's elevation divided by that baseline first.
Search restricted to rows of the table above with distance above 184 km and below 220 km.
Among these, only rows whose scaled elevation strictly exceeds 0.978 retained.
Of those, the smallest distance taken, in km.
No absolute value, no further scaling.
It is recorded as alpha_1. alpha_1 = 187 km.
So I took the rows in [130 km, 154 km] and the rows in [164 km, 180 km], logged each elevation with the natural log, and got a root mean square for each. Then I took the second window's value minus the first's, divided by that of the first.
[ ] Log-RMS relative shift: 0.024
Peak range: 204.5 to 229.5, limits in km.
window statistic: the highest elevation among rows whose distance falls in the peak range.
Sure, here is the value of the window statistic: 56.6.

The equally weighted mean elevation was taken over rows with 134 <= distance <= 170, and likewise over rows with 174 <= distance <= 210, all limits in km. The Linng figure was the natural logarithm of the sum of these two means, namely 4.83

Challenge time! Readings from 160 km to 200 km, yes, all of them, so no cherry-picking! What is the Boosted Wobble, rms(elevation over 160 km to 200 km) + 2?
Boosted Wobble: 68.2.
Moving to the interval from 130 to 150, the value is 60.0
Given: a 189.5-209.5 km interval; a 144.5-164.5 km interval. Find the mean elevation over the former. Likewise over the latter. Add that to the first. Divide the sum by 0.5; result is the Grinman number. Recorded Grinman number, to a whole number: 246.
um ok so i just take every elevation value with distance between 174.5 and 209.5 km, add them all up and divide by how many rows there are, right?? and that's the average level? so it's 65.7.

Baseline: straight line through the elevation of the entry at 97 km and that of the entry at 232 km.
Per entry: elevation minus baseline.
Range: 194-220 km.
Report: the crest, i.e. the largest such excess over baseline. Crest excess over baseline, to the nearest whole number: 10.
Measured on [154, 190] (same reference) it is 12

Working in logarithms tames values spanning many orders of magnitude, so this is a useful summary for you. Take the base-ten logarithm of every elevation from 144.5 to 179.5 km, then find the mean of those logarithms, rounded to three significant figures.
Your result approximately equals 1.78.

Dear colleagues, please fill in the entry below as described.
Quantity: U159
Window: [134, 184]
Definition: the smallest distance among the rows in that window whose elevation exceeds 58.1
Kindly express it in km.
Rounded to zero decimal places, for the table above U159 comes 142 km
